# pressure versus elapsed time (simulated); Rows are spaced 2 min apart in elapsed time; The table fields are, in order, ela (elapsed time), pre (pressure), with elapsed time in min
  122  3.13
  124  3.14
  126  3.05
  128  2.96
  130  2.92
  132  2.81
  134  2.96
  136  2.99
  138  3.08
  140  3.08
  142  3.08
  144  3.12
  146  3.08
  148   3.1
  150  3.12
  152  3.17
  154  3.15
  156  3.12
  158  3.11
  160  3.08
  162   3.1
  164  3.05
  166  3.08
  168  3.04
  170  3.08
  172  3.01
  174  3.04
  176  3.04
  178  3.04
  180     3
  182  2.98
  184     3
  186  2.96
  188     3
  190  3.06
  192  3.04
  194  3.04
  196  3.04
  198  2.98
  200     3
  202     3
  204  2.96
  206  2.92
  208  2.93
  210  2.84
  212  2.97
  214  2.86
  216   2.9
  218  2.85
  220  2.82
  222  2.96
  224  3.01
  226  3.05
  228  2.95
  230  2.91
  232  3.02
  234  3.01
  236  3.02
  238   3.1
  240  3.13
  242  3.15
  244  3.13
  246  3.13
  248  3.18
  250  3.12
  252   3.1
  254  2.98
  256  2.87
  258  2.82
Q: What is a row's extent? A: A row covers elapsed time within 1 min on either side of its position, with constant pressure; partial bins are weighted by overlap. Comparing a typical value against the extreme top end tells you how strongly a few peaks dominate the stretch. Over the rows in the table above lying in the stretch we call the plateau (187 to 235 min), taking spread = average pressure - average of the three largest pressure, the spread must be -0.087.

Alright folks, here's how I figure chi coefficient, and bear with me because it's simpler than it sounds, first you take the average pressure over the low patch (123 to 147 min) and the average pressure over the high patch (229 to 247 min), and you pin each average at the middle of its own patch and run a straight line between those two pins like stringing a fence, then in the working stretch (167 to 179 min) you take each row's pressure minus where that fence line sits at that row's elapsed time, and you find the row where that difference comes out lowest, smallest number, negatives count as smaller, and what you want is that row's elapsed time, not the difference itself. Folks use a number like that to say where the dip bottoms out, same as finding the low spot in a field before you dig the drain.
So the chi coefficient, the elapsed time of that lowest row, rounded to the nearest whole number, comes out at 172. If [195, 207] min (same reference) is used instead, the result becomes 206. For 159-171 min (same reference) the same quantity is 168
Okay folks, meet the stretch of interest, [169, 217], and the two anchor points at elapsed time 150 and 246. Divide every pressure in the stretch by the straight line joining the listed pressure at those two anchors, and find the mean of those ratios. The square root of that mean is 0.978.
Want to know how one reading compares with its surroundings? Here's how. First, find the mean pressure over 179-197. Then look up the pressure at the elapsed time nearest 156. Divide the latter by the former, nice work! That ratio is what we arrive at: 1.04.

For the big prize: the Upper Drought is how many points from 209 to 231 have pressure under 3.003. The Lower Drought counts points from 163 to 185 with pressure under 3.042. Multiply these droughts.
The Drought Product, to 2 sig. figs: 72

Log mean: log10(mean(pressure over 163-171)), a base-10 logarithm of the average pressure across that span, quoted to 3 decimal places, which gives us 0.486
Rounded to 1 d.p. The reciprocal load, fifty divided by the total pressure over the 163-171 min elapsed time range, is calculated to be 4.1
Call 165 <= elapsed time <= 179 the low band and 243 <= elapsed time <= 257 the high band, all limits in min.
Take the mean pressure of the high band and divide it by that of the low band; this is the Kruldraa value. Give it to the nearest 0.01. 1.01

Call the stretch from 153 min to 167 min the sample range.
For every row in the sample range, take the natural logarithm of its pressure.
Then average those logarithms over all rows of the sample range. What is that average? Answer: 1.13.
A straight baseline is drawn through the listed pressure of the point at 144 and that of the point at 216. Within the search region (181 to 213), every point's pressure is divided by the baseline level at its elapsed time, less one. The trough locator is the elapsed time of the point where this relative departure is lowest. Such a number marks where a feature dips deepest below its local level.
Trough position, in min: 210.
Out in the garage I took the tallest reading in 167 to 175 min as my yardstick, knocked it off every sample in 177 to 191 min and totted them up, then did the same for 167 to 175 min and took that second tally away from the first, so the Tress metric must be -0.4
